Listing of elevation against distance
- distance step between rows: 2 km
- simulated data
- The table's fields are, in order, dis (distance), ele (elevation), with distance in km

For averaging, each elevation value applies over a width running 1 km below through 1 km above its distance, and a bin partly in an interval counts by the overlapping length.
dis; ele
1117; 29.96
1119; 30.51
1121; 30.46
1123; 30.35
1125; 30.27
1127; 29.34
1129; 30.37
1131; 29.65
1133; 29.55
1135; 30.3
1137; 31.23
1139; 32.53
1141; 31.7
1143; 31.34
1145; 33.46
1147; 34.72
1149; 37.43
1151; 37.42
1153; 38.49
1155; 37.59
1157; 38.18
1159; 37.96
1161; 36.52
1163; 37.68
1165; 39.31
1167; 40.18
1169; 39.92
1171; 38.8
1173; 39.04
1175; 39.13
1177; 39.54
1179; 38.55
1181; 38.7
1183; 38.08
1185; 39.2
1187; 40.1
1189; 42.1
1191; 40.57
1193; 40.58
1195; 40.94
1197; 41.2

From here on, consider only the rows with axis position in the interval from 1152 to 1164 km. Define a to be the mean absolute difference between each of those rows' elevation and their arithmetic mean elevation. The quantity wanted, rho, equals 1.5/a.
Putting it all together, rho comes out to 3.2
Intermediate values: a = 0.5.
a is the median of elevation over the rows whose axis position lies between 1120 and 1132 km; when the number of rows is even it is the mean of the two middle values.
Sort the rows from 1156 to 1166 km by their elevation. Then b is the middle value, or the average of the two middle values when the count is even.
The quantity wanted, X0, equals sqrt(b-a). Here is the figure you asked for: 2.77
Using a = 30.3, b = 38.0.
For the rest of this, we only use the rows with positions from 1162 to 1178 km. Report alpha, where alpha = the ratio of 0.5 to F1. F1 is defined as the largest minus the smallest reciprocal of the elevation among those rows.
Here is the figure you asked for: 303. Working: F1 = 0.0017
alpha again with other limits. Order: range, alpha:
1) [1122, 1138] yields 242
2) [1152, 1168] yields 200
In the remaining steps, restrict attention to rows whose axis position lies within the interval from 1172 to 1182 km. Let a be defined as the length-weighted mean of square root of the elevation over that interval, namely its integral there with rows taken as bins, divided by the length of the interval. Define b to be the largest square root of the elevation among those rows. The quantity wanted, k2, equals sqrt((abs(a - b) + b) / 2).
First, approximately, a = 6.24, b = 6.29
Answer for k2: 1.78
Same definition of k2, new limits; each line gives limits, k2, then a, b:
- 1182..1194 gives 1.82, 6.33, 6.49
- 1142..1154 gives 1.80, 5.95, 6.20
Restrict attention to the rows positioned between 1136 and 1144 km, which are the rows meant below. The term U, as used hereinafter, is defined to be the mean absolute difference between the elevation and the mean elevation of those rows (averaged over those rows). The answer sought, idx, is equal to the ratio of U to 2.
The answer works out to 0.21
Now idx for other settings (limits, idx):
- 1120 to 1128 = 0.19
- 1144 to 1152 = 0.83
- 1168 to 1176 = 0.17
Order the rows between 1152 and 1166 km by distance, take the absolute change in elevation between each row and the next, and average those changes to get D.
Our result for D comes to 1.0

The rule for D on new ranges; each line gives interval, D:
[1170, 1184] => 0.4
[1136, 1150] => 1.4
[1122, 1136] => 0.6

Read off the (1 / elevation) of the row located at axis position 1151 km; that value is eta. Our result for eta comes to 0.0267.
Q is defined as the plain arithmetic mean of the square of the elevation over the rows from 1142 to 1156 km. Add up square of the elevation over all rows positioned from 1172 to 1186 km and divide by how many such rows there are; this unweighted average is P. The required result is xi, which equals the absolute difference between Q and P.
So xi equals 227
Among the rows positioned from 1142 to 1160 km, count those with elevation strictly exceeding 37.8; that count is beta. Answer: 3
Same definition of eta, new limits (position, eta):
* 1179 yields 0.0259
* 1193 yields 0.0246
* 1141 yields 0.0315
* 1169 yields 0.0251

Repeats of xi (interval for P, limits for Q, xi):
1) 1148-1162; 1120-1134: 518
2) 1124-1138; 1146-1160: 494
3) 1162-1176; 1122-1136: 635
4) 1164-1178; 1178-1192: 17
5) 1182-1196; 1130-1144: 664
